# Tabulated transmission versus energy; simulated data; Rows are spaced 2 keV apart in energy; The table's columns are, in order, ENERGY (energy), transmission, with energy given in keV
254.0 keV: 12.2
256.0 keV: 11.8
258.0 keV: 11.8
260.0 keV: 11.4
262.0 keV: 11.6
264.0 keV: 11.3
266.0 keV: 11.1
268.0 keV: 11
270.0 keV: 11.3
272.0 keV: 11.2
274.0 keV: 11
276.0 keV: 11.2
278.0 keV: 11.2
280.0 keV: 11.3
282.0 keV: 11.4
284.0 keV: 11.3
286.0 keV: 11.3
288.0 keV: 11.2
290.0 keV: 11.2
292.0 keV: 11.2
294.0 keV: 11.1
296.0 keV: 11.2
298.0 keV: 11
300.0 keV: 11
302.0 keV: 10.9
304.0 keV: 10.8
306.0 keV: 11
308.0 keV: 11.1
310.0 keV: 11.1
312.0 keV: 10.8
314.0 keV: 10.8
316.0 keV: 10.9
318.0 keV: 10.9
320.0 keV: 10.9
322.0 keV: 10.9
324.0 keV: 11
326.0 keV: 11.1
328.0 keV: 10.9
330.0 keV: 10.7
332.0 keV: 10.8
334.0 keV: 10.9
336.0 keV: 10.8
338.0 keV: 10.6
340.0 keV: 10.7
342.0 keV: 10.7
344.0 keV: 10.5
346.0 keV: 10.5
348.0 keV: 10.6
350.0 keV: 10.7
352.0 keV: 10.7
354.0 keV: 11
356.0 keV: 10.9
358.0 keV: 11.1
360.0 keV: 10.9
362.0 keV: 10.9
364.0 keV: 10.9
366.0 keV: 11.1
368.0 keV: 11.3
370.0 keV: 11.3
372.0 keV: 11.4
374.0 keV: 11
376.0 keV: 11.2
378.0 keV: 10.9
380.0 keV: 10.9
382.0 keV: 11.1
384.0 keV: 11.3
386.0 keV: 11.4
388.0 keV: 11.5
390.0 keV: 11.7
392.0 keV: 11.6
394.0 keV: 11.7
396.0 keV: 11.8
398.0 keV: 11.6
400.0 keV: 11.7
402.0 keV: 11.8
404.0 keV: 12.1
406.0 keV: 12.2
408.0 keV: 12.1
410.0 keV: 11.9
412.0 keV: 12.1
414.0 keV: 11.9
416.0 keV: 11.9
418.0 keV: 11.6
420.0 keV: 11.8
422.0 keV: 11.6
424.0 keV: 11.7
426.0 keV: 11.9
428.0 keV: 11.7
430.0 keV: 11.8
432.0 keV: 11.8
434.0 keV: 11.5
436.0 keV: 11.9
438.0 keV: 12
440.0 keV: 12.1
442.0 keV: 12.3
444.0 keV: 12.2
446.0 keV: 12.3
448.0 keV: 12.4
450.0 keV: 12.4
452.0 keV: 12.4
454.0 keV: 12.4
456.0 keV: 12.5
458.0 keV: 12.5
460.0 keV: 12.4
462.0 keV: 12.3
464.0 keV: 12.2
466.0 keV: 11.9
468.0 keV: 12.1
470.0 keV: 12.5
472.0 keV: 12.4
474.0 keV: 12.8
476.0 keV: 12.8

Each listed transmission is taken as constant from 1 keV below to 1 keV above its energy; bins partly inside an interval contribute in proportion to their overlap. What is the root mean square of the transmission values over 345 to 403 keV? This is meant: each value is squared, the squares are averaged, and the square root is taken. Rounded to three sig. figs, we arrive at 11.2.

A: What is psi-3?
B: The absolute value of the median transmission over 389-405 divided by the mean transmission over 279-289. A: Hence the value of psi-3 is 1.04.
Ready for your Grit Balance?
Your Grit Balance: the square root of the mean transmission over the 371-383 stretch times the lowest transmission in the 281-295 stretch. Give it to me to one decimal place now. 11.1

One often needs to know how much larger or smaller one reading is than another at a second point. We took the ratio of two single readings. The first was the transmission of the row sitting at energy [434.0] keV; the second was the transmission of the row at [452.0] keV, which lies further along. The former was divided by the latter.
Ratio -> 0.927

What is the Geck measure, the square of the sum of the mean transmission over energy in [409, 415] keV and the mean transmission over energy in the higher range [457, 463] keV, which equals 594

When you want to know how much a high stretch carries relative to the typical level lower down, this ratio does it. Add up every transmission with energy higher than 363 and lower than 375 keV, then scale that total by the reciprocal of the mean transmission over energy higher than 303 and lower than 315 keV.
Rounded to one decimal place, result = 6.1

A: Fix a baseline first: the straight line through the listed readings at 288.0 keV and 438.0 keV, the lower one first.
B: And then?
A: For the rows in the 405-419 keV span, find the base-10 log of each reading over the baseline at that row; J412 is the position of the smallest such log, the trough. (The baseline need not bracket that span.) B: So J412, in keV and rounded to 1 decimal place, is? 418.0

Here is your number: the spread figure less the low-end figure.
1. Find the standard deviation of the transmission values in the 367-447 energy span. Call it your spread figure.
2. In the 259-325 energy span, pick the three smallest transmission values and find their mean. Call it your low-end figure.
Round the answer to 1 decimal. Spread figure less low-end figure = -10.4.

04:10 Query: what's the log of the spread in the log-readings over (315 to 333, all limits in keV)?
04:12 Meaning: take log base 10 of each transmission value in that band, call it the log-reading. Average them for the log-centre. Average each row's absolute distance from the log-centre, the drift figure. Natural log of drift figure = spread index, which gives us -5.93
